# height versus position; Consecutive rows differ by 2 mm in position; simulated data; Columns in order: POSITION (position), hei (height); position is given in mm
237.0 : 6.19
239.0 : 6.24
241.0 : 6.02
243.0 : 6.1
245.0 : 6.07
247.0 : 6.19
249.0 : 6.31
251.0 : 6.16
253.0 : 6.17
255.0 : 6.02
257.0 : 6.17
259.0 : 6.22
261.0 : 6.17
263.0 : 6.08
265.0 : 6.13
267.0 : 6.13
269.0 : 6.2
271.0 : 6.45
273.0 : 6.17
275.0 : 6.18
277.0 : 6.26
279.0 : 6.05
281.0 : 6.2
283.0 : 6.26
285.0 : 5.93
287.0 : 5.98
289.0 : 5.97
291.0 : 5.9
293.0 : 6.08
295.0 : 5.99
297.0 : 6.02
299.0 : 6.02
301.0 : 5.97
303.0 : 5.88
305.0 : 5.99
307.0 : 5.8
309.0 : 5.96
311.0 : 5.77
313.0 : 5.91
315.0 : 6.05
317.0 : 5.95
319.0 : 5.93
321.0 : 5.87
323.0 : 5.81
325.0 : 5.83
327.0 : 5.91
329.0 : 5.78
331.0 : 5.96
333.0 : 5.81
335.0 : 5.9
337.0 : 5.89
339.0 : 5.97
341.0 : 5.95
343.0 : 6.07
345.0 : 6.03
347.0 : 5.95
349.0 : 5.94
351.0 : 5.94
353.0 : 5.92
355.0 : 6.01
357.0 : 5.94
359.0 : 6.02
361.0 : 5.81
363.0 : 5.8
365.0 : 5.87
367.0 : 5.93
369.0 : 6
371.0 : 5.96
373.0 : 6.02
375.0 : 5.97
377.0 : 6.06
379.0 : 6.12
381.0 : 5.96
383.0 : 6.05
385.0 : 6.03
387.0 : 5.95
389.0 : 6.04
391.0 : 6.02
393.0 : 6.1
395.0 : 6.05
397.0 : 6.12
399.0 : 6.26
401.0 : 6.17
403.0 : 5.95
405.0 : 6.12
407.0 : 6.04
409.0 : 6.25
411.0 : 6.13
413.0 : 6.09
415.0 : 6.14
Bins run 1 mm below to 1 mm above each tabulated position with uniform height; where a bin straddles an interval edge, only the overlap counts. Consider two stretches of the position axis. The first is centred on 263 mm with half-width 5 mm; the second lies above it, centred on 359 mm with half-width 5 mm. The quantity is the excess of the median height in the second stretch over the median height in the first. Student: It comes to -0.19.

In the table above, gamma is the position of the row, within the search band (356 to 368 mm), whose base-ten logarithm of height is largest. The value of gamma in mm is 359.0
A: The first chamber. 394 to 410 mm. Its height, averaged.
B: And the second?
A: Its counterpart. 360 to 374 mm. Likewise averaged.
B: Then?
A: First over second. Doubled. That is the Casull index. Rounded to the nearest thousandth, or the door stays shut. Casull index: 2.070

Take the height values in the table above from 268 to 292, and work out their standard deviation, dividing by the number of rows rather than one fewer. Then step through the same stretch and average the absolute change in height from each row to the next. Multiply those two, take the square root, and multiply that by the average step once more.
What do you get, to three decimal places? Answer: 0.020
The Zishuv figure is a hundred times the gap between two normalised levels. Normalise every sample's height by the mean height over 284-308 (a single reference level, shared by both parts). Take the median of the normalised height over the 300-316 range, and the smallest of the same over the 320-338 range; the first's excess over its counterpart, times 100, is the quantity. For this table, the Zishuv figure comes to 2.6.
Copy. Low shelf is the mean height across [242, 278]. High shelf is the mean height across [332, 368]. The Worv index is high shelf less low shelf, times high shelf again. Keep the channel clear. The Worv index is -1.5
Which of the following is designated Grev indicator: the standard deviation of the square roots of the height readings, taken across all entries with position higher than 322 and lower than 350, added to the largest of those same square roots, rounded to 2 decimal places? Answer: 2.48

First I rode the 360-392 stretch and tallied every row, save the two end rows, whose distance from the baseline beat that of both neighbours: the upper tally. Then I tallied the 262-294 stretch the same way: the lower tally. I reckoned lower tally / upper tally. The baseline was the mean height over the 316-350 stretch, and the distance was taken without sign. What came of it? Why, 0.67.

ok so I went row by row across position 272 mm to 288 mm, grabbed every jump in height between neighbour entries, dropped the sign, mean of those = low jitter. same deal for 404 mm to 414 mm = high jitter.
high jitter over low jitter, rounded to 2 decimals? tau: 0.88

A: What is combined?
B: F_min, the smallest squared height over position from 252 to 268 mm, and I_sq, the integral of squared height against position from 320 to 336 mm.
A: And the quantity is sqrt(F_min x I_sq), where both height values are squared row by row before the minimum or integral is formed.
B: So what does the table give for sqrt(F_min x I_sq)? 141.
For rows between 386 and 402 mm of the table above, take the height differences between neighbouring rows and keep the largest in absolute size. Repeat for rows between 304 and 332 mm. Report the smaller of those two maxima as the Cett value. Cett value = 0.14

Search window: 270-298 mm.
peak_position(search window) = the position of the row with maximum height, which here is 271.0 mm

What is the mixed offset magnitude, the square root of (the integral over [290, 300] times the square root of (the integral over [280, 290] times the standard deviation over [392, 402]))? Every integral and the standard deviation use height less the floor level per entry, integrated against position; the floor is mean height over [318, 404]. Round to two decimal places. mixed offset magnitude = 0.30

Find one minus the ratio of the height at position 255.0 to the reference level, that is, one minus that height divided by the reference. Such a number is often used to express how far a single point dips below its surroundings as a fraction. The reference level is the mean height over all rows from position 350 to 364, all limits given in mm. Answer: -0.0169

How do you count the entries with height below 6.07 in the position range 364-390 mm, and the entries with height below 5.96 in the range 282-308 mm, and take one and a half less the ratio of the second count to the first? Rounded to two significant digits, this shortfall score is 1.2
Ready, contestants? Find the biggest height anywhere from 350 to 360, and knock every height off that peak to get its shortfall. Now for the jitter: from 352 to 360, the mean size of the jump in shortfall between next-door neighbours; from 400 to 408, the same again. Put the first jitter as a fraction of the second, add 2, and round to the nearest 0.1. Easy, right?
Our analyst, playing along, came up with 2.5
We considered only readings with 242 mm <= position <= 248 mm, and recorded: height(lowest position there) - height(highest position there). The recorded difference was -0.1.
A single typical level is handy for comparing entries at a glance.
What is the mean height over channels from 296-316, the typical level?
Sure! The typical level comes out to 5.94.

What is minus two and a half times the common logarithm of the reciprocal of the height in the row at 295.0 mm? 1.94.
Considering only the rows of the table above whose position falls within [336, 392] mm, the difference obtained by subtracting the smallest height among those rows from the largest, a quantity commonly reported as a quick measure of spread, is 0.32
